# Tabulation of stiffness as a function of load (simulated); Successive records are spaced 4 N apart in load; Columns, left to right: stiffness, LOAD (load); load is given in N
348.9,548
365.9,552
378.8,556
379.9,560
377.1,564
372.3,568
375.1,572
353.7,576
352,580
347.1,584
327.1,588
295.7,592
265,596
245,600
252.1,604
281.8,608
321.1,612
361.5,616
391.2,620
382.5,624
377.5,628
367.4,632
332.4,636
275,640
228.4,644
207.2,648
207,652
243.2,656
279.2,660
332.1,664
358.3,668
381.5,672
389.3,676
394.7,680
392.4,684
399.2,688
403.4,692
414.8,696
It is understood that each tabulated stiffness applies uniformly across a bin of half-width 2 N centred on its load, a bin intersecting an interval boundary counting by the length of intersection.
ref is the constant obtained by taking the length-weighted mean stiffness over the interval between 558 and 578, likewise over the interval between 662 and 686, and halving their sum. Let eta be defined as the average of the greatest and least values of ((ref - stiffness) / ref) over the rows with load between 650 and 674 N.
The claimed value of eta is 0.21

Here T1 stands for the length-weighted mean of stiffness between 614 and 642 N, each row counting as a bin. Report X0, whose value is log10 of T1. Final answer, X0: 2.55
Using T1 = 355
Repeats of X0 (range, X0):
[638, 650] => 2.37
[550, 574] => 2.57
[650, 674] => 2.48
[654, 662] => 2.42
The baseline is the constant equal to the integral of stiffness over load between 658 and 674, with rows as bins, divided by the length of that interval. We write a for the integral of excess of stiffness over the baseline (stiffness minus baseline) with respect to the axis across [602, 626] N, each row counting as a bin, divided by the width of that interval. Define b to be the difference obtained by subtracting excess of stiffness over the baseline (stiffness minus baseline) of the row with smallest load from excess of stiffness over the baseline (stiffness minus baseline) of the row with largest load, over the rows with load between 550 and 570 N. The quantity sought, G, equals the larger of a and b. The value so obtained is 6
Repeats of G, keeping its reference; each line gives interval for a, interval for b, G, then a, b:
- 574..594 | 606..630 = 96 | -3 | 96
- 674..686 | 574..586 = 54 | 54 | -7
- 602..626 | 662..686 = 60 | -6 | 60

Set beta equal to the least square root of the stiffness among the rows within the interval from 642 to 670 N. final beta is 14.4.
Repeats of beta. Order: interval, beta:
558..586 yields 18.6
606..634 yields 16.8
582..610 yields 15.7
